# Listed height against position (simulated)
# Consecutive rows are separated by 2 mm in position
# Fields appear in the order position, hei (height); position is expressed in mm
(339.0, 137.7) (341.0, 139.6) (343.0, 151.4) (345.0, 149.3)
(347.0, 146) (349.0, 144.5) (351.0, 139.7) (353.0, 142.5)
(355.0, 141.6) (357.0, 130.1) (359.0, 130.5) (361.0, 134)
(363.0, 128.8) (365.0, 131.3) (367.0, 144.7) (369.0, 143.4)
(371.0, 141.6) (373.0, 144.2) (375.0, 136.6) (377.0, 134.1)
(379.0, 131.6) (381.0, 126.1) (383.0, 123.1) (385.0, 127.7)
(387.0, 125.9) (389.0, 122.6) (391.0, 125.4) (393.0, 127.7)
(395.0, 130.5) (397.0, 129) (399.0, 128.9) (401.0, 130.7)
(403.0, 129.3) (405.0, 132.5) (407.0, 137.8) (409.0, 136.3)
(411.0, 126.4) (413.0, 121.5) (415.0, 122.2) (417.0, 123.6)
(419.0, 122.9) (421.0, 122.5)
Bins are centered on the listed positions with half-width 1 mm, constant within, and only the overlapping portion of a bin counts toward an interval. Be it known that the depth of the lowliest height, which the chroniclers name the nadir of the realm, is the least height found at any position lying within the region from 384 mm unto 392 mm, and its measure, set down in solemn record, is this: 122.6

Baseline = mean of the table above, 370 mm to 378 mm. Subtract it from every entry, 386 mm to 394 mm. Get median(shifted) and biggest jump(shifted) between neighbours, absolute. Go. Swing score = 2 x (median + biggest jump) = -20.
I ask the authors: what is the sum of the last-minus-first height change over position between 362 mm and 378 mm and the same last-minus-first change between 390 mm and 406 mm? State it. 12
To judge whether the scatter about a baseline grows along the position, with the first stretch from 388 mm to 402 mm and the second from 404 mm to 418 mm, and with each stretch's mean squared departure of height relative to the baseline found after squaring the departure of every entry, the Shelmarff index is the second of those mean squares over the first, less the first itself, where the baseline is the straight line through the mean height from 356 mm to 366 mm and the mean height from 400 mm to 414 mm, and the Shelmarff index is -13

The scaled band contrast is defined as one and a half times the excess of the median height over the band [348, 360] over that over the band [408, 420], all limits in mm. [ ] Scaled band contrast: 26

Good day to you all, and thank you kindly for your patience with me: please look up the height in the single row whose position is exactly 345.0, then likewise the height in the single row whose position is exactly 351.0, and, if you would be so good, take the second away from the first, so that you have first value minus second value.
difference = 10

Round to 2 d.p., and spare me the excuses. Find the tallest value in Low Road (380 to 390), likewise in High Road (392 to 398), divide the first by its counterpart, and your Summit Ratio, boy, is 0.98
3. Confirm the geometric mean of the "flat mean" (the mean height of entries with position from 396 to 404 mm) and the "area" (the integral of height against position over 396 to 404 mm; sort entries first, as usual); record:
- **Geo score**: 366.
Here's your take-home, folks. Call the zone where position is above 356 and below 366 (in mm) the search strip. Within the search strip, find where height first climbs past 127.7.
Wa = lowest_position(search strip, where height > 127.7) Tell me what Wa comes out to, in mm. 357.0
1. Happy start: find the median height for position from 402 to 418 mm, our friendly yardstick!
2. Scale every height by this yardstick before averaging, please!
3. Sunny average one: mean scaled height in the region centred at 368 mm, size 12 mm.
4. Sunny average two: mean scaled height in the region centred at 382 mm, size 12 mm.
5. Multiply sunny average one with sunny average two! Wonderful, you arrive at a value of 1.09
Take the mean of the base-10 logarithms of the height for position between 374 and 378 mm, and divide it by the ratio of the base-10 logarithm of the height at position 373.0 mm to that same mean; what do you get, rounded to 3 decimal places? 2.104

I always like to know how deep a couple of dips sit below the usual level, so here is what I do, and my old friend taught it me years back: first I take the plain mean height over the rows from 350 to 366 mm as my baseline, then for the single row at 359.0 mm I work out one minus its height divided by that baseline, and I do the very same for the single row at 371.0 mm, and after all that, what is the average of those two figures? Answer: -0.01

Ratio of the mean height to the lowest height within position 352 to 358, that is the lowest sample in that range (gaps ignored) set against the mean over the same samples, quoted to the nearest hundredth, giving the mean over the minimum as 1.06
